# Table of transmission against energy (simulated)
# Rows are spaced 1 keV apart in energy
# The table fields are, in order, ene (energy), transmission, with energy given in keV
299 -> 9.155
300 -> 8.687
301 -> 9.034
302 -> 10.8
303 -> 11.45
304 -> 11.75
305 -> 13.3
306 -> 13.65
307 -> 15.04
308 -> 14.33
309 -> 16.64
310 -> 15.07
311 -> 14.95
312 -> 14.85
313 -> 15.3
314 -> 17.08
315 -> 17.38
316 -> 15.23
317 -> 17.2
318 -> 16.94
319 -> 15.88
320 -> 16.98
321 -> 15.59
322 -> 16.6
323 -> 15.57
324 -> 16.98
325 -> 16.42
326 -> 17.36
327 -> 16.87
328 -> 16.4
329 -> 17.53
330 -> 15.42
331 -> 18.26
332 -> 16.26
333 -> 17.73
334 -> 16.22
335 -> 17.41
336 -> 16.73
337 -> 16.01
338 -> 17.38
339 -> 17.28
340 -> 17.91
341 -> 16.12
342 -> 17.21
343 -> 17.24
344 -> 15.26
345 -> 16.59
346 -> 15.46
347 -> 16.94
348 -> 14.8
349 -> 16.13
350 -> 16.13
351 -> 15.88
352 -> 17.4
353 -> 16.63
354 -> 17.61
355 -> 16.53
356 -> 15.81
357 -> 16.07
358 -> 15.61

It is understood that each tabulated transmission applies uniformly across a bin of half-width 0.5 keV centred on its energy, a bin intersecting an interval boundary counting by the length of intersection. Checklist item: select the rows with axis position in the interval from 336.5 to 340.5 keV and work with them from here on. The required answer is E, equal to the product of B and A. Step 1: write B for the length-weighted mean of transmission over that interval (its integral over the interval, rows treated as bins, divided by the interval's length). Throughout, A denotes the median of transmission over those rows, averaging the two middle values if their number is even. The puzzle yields 297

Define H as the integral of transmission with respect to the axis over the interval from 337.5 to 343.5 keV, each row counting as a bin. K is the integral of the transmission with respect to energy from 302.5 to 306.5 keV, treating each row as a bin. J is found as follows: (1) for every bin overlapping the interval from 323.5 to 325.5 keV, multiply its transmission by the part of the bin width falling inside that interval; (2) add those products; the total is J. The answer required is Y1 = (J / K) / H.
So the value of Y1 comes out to 0.006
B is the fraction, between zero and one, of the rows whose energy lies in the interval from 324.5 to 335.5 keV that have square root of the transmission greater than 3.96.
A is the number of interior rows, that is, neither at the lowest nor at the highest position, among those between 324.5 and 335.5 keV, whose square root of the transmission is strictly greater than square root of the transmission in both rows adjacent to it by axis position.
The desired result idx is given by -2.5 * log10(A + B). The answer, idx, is -1.73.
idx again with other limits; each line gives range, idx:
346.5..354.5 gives -0.68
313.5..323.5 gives -1.68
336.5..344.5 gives -1.47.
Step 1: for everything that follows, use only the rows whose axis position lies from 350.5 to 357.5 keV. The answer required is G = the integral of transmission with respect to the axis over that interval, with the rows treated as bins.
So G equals 116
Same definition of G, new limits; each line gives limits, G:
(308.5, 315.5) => 111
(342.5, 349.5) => 112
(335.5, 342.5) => 119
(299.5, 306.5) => 79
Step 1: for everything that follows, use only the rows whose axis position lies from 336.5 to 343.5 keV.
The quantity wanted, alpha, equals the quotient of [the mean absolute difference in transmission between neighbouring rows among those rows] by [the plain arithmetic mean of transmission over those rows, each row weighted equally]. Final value 0.049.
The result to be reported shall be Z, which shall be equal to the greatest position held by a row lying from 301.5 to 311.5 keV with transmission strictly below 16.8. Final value 311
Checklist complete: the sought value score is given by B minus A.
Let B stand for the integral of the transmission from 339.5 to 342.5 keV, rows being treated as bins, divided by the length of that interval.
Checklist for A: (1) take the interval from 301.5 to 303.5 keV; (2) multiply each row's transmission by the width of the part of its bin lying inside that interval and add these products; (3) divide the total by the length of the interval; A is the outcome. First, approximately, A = 11.1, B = 17.1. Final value 6.0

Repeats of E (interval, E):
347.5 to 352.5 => 259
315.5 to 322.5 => 271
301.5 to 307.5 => 159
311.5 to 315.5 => 262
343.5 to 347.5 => 257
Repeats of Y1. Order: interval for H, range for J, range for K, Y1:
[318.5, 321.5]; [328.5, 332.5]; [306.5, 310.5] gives 0.023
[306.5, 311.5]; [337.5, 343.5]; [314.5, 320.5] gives 0.014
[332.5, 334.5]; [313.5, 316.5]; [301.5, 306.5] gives 0.024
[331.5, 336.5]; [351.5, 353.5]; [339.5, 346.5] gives 0.003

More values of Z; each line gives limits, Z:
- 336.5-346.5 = 346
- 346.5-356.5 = 356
